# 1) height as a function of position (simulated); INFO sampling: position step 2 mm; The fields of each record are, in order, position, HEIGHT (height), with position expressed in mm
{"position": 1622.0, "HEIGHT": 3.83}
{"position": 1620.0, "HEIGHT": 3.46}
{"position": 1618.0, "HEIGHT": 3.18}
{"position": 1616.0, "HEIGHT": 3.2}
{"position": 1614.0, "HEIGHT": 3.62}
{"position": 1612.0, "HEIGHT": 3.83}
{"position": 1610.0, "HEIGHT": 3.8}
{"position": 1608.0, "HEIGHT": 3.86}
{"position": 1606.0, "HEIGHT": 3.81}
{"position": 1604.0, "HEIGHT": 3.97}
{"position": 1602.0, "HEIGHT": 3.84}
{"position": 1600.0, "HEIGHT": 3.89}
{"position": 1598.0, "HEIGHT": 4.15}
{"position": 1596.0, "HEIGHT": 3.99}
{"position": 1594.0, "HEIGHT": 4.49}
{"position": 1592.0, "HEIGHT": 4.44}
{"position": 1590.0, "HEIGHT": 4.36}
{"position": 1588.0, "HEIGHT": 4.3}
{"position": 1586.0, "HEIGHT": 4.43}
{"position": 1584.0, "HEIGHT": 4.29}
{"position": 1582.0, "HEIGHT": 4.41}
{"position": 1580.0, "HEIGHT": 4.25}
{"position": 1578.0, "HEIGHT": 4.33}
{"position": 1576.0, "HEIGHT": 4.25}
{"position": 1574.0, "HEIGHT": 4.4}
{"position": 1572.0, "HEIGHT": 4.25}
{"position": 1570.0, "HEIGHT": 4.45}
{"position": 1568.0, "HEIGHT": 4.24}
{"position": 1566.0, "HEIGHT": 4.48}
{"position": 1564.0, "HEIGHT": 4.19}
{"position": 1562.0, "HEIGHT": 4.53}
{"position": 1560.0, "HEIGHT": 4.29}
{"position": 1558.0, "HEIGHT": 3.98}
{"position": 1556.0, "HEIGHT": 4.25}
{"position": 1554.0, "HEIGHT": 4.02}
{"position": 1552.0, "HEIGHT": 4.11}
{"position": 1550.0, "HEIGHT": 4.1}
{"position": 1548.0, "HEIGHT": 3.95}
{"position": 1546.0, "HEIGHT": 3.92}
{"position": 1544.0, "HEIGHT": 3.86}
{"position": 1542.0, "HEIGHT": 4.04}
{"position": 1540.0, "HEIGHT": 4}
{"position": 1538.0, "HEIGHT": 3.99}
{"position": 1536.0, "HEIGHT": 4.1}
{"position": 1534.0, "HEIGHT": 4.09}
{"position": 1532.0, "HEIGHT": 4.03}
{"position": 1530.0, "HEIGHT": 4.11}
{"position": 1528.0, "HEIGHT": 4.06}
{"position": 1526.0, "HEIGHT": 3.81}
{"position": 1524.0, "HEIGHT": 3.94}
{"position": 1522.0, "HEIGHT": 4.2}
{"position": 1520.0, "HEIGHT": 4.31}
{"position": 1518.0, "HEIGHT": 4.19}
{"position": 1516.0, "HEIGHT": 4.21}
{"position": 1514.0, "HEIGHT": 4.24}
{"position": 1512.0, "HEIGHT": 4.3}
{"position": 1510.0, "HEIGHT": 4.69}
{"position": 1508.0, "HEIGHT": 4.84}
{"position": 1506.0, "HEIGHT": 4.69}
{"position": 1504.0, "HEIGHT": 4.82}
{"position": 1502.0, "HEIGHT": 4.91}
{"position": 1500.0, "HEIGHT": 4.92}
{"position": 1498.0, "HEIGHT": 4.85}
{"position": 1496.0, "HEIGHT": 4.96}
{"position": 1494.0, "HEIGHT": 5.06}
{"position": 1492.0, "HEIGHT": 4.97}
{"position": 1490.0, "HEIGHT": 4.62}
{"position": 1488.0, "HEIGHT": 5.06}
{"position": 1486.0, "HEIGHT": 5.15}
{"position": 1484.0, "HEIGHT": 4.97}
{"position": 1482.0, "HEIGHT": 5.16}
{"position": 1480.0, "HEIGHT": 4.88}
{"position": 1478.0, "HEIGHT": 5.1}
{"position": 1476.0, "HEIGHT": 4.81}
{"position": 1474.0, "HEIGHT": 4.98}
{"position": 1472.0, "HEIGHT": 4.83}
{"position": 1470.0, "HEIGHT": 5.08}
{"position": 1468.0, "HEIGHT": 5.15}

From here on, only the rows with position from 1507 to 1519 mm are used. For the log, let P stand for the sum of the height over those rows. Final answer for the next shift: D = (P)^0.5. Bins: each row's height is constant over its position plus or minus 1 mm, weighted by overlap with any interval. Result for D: 5.14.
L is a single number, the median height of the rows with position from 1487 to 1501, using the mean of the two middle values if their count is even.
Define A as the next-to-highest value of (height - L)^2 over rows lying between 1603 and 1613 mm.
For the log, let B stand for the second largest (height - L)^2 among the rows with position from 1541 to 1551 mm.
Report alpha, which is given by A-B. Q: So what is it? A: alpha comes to 0.2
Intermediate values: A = 1.3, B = 1.08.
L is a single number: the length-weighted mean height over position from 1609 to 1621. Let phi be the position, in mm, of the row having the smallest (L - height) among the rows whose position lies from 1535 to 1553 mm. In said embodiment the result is 1552.0 mm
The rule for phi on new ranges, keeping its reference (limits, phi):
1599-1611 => 1604.0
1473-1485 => 1482.0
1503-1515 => 1508.0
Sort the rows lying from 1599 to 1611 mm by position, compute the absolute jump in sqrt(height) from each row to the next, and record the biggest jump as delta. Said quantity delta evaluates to 0.041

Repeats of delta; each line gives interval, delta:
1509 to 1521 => 0.092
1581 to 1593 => 0.034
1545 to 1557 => 0.057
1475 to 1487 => 0.065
